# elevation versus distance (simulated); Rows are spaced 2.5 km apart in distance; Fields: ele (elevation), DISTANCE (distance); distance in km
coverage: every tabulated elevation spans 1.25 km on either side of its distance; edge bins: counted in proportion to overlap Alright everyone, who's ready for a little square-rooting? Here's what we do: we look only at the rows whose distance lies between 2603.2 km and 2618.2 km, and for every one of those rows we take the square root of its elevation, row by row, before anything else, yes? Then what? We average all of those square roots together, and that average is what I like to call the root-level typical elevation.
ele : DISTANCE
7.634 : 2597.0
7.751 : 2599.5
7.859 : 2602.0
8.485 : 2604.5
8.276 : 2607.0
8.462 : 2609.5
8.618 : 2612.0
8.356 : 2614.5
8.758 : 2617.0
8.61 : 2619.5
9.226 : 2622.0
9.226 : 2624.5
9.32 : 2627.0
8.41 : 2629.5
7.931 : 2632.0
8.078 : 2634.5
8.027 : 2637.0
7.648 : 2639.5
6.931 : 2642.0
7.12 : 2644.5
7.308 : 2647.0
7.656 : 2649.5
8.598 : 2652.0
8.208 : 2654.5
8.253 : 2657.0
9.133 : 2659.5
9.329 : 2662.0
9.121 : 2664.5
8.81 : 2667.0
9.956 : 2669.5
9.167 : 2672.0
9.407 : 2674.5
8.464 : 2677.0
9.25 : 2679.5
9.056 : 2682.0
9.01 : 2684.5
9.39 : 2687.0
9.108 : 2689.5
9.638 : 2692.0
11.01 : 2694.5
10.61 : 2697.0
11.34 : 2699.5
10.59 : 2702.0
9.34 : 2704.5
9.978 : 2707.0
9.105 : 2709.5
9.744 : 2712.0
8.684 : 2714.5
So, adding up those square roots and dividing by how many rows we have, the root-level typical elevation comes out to 2.91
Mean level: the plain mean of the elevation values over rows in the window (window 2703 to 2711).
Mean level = 9.5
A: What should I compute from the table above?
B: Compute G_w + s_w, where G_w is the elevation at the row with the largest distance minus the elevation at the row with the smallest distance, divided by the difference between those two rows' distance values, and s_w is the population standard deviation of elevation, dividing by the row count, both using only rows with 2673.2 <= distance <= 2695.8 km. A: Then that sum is 0.74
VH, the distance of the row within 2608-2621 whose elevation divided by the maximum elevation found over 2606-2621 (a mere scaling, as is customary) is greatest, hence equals 2617.0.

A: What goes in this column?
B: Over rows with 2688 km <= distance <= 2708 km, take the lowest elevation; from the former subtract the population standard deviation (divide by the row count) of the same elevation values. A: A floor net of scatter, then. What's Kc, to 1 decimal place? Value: 8.4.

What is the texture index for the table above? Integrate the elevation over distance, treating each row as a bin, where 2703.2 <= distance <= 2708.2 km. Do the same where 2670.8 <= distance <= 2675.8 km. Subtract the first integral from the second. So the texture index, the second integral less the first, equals -1.9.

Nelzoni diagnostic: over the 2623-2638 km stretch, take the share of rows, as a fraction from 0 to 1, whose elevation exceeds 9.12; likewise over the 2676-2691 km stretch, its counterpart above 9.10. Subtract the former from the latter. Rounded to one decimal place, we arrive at 0.2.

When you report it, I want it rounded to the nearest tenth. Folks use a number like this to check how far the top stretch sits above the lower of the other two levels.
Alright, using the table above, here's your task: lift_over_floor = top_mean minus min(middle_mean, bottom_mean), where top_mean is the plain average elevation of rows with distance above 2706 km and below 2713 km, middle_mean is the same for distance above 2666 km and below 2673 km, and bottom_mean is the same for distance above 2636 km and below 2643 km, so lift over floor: 2.1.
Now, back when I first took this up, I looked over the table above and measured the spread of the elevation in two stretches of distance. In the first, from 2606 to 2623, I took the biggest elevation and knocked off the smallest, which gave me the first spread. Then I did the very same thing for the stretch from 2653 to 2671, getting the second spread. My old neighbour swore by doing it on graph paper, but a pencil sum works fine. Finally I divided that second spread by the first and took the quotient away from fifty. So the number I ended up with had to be 48.2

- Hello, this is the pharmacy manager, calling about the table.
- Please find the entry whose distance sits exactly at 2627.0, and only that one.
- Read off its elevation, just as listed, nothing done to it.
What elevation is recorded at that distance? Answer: 9.32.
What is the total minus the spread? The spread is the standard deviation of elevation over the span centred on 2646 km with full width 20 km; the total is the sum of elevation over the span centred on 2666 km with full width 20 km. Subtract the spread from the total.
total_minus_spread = 73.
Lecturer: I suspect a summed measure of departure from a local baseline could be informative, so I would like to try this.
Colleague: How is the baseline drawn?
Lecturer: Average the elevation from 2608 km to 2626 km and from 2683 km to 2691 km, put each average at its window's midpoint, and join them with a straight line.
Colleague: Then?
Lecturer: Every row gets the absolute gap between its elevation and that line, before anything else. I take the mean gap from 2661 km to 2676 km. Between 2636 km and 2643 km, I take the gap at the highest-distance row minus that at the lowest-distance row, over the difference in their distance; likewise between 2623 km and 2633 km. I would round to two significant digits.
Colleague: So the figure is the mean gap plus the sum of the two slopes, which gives 0.61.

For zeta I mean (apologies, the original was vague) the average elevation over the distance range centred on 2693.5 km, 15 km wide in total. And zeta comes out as 10.2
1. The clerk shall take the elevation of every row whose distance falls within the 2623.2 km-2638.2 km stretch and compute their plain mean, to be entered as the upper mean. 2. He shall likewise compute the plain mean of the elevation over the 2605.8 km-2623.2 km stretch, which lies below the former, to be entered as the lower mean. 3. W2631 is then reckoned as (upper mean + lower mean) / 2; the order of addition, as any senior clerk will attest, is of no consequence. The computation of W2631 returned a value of 8.6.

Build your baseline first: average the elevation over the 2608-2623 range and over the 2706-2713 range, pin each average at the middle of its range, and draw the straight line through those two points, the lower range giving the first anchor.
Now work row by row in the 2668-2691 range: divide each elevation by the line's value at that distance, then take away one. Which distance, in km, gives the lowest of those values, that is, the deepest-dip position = 2677.0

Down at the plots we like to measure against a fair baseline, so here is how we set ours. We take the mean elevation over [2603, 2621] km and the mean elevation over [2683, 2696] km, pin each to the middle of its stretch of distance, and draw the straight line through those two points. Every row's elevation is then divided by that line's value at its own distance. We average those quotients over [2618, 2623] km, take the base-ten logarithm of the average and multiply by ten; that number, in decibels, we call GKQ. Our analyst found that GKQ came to 0.1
